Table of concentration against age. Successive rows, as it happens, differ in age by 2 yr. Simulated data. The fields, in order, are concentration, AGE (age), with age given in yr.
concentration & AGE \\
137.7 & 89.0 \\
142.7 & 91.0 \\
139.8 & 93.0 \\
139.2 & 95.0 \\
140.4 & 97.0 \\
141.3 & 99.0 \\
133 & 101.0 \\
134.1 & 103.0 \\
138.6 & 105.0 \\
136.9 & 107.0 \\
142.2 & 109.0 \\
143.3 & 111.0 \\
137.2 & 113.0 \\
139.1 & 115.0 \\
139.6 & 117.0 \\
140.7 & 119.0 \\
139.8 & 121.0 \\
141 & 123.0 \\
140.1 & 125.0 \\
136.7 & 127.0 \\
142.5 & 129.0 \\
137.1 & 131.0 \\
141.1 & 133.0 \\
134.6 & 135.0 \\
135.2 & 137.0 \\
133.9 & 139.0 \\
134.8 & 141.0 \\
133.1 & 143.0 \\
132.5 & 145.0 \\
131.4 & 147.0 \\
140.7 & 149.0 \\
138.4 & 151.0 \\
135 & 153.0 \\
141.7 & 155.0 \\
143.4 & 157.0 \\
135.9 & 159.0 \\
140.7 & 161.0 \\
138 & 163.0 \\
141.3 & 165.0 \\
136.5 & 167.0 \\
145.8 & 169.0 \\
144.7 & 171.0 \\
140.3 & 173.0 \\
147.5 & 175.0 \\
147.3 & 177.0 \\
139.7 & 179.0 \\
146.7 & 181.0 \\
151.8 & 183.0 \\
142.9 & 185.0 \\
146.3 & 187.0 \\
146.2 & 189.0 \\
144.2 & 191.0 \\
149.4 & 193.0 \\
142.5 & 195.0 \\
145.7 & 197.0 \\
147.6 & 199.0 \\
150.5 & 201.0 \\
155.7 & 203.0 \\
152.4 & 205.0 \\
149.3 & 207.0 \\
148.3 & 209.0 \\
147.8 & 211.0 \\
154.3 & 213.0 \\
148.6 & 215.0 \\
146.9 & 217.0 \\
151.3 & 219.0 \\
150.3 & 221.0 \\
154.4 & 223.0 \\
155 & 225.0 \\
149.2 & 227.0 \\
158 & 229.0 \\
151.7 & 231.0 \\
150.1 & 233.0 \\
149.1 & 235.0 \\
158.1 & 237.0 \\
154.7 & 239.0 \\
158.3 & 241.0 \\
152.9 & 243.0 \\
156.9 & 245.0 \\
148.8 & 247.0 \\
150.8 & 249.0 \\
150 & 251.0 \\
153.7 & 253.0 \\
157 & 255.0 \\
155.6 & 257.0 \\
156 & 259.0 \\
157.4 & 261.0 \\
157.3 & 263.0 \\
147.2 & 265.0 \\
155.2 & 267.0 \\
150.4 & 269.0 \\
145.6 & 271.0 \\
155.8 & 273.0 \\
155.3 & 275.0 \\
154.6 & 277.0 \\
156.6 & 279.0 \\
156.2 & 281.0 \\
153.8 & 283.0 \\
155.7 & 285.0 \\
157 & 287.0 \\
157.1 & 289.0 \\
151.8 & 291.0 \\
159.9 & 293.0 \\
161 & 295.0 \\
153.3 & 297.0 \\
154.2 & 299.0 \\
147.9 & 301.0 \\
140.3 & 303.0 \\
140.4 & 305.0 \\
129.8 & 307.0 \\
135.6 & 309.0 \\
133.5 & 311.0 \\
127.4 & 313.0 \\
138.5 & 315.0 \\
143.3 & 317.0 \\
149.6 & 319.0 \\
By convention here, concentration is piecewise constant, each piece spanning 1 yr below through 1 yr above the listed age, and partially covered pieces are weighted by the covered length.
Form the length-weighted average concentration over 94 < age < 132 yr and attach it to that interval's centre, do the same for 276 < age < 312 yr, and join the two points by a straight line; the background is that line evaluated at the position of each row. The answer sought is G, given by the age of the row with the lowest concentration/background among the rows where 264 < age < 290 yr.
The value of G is 271.0 yr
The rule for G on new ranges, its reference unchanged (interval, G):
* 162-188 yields 167.0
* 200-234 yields 217.0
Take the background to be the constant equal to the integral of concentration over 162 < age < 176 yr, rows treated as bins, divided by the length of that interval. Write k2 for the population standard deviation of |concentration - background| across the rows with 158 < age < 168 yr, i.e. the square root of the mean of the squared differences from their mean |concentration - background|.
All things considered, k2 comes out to 2.2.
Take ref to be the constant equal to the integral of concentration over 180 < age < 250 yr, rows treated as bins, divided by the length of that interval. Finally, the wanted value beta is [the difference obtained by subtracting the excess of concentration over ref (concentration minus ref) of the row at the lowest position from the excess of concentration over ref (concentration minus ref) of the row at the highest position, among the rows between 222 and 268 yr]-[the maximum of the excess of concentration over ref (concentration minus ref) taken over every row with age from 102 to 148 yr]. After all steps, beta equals 8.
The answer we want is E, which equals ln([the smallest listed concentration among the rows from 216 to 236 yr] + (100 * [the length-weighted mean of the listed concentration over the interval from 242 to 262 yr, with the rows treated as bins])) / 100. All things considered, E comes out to 0.0965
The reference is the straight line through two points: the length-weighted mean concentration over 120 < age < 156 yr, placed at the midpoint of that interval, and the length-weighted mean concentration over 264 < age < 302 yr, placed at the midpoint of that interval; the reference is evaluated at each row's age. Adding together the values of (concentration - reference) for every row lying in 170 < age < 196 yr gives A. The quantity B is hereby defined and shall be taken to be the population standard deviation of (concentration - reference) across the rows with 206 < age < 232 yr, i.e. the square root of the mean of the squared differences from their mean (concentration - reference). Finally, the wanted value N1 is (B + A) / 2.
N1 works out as 20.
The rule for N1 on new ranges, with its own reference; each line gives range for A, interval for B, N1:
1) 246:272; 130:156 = 10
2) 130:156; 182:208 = -9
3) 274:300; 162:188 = 10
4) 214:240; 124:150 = 31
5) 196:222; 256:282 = 31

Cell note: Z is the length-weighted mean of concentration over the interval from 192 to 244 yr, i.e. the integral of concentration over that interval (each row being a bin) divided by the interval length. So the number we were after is 151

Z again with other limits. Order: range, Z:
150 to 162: 139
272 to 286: 155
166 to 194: 145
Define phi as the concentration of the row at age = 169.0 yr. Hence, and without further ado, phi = 145.8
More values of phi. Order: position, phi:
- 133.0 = 141.1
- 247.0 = 148.8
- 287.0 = 157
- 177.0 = 147.3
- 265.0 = 147.2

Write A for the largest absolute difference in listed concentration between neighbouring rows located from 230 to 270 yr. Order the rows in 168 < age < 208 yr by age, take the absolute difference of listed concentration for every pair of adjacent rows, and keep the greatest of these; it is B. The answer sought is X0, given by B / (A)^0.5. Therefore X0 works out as 2.80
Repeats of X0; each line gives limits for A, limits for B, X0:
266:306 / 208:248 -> 2.82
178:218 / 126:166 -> 3.12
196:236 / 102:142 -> 2.19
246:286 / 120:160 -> 2.91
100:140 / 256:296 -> 4.00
